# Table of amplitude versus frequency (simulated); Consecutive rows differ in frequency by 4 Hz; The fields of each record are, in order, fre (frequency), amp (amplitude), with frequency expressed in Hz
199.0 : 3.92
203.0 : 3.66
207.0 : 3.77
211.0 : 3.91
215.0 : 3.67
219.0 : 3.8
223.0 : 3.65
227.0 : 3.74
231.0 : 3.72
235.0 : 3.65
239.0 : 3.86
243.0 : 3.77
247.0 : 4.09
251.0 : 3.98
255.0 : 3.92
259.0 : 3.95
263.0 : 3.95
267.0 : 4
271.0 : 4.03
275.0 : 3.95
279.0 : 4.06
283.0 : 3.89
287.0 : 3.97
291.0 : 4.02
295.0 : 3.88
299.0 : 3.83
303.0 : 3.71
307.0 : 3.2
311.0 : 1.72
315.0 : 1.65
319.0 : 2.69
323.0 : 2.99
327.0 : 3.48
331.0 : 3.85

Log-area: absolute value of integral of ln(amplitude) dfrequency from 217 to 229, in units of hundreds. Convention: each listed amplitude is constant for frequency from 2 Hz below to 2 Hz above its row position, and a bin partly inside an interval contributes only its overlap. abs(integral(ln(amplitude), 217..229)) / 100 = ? 0.16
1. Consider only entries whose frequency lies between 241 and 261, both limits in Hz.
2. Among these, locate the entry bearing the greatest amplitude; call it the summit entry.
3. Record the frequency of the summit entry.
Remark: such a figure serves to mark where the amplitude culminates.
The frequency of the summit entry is 247.0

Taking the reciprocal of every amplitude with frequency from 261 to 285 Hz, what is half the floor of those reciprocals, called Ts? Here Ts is 0.123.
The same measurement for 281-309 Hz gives 0.124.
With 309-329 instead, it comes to 0.144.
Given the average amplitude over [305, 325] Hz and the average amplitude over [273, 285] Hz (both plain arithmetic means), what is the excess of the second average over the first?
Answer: 1.5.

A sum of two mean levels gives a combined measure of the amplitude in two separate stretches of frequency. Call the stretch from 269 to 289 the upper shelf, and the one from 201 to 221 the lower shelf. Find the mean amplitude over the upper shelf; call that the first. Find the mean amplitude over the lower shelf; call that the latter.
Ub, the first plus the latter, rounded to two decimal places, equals 7.74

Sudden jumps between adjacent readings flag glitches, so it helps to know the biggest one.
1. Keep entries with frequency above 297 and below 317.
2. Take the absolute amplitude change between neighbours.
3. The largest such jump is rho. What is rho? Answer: 1.5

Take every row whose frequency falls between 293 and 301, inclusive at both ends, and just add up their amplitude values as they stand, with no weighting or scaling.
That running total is 7.71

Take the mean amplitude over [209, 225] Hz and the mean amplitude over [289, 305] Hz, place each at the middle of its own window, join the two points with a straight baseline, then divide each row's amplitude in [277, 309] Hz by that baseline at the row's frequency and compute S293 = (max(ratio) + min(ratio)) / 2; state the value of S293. 0.94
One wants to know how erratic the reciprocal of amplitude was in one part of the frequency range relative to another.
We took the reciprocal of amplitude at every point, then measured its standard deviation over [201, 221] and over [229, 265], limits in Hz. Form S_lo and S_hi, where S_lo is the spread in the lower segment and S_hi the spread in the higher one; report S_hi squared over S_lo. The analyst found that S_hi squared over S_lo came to 0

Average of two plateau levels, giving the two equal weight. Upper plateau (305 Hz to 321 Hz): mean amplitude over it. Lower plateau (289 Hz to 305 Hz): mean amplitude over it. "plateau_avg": 3.1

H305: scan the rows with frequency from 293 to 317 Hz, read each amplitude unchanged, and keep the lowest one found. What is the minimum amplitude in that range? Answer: 1.65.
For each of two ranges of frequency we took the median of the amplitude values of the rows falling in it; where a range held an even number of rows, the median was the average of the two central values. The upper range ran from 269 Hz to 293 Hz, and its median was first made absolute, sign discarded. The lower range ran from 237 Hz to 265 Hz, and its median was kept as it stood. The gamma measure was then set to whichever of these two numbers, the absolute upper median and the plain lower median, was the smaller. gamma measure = 3.95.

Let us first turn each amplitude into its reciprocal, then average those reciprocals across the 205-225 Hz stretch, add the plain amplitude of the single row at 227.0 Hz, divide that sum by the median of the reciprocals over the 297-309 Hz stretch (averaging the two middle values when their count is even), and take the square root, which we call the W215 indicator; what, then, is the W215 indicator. 3.86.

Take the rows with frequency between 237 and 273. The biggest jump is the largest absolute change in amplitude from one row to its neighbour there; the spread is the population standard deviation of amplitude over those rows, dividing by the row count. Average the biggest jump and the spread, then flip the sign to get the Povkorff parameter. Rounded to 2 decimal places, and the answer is -0.20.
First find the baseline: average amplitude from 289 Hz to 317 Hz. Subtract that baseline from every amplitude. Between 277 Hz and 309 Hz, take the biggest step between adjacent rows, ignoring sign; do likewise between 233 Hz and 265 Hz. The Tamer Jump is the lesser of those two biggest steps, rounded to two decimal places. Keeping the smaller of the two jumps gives 0.32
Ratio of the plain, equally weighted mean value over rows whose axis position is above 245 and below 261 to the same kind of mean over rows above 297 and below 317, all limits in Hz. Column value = 1.41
